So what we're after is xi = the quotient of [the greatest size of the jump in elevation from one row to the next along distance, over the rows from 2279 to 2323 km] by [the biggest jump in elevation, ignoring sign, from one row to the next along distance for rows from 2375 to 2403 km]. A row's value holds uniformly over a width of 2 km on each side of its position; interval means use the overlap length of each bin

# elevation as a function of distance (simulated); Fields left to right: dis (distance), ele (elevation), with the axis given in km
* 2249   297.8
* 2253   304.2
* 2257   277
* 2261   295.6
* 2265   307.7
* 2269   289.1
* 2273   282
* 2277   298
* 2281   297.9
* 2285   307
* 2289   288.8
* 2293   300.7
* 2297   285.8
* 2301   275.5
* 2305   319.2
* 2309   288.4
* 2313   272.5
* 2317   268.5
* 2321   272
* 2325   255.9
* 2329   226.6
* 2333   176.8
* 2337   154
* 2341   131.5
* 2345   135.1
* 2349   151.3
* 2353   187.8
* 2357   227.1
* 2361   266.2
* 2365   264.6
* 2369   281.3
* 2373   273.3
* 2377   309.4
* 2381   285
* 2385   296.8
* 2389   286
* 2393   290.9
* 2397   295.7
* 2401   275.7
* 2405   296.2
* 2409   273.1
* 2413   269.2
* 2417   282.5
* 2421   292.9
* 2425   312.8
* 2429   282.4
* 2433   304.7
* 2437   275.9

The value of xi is 1.8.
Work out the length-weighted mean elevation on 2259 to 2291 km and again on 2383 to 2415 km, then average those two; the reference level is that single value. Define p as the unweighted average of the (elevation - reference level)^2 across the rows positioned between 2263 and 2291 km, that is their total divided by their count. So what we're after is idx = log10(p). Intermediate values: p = 107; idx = 2.0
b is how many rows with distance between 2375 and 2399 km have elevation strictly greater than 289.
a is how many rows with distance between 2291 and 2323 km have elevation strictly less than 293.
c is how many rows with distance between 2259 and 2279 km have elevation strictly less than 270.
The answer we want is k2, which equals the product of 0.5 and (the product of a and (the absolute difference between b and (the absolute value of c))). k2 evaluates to 12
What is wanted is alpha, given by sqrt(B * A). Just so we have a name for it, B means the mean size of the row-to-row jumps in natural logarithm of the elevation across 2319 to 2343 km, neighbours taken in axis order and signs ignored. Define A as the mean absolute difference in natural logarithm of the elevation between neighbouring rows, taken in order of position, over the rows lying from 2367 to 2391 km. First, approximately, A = 0.063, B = 0.145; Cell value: 0.10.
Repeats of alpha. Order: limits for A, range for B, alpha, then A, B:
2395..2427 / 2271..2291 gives 0.05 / 0.055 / 0.037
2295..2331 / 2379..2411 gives 0.06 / 0.069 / 0.048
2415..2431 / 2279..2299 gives 0.06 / 0.068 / 0.046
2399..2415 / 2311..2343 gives 0.08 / 0.056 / 0.108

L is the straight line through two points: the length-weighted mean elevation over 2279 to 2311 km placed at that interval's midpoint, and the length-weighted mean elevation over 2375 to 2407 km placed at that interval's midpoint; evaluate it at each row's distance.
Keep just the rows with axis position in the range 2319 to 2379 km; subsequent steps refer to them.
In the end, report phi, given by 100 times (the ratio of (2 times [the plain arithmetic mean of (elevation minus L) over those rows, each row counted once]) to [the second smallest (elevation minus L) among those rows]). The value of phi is 92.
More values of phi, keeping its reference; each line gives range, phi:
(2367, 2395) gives 59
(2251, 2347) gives 41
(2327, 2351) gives 166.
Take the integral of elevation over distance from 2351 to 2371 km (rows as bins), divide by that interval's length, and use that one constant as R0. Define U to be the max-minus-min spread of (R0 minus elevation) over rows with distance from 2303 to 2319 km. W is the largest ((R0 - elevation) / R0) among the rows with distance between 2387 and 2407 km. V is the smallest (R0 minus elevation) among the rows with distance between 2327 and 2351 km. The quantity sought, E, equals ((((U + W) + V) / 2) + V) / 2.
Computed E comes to 27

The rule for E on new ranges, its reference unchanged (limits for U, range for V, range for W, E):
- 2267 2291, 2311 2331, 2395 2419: -14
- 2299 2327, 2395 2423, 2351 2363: -22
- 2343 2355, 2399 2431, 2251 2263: -37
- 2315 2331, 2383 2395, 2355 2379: -27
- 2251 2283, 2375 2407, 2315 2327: -40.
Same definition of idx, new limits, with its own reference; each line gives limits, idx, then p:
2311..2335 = 3.5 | 3236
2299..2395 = 3.7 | 5197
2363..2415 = 2.3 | 196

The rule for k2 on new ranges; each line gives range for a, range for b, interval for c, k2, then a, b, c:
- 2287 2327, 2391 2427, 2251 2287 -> 20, 8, 5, 0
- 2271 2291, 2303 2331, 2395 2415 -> 0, 2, 1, 1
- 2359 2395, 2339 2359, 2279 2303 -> 0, 7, 0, 0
